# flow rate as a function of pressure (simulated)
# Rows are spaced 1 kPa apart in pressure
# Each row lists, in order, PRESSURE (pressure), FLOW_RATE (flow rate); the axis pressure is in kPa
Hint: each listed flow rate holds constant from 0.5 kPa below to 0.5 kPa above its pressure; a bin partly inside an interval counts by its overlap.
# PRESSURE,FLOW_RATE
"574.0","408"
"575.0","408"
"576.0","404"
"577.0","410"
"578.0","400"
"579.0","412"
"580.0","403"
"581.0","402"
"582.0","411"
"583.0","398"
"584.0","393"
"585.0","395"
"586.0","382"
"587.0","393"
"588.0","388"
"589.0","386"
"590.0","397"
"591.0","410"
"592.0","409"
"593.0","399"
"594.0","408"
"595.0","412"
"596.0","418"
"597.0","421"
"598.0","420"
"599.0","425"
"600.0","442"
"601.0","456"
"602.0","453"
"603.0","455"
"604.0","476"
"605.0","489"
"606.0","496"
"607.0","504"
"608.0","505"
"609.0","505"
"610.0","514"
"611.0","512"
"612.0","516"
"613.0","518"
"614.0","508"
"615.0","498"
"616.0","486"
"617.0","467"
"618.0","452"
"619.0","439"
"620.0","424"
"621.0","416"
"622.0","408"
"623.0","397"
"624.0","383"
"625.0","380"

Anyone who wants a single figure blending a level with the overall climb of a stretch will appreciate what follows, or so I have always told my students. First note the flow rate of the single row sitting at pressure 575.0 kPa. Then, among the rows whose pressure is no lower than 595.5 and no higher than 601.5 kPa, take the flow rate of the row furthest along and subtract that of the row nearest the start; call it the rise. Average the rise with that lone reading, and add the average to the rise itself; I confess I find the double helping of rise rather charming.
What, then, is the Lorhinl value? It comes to 261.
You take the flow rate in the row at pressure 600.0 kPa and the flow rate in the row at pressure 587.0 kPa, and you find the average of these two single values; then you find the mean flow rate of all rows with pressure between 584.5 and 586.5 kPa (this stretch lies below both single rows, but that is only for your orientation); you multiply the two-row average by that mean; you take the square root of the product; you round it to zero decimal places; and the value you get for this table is 403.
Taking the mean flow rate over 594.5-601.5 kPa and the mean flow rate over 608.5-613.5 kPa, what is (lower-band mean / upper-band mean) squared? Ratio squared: 0.70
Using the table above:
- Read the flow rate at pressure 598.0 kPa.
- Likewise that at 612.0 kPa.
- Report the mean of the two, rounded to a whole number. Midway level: 468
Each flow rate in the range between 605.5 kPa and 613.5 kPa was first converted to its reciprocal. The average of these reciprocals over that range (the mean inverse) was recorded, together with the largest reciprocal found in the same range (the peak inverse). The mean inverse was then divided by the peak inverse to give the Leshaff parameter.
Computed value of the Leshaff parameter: 0.9751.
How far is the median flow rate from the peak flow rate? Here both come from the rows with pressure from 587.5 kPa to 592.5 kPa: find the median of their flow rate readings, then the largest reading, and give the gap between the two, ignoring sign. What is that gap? 13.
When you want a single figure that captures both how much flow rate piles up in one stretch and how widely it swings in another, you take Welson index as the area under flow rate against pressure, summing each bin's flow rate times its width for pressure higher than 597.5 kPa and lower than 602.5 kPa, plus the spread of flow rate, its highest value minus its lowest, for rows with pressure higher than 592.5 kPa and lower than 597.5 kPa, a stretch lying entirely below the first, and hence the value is 2218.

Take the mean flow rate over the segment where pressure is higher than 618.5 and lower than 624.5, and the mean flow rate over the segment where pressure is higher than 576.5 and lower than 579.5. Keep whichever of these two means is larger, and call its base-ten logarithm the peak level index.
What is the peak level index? 2.61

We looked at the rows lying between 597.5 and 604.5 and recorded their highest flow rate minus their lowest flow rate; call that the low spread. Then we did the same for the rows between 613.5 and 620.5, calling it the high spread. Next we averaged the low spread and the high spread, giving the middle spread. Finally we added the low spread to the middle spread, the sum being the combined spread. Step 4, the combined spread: 126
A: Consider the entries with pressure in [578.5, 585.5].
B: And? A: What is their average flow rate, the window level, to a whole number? 402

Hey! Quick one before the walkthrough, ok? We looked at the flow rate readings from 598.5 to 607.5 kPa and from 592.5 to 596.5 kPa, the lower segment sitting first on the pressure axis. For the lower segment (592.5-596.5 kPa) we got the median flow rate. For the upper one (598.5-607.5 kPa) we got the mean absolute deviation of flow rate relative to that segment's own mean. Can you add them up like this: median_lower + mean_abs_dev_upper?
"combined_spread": 432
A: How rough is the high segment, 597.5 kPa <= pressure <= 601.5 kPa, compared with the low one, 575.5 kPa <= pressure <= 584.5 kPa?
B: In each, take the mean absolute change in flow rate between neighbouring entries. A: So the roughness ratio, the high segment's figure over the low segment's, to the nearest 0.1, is 1.5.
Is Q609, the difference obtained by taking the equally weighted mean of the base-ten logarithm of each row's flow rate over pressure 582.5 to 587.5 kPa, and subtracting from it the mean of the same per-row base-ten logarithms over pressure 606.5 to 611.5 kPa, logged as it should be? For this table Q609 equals -0.11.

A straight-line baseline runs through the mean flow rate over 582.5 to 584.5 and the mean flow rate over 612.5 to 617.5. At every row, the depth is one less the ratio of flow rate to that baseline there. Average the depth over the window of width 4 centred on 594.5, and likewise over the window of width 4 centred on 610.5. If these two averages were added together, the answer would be -0.01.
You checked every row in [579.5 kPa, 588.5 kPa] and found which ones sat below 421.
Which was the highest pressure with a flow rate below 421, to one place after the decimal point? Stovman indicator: 588.0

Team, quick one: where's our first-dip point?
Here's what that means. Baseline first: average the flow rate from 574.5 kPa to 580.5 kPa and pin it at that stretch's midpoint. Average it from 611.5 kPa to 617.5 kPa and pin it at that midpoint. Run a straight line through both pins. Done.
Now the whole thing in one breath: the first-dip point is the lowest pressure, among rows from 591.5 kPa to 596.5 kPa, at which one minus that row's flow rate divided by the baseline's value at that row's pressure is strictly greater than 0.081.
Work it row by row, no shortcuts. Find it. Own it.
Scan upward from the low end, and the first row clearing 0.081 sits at 593.0 kPa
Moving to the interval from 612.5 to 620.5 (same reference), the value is 618.0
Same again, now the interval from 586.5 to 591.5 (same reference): 587.0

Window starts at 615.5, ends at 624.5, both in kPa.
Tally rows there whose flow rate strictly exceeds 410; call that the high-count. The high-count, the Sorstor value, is 6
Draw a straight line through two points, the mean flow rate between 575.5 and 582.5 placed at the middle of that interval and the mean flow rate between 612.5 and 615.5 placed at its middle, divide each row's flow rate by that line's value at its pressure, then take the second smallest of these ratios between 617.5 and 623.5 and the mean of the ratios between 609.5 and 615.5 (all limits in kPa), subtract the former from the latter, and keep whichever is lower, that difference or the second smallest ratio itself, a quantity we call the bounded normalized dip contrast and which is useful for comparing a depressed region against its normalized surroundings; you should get 0.25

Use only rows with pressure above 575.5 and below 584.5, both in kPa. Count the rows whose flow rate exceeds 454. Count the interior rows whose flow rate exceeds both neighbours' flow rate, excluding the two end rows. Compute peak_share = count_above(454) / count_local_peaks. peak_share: 0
